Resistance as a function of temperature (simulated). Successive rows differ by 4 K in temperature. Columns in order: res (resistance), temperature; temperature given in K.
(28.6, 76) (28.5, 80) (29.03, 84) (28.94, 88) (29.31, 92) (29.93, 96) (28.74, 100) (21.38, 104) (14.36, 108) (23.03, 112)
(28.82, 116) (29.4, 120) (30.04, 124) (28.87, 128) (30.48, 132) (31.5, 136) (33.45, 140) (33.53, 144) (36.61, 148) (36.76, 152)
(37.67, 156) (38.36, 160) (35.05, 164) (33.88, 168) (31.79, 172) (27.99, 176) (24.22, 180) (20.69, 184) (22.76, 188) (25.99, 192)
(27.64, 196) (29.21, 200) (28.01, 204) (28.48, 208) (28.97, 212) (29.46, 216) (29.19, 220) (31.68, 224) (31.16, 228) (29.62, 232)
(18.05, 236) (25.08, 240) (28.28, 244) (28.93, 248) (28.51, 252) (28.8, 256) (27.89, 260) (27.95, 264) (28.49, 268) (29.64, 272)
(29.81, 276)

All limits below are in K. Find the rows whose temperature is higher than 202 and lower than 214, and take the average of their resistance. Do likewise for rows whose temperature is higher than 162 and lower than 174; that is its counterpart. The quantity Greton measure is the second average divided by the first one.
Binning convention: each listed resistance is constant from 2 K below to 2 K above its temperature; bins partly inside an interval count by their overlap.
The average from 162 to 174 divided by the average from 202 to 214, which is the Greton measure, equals 1.18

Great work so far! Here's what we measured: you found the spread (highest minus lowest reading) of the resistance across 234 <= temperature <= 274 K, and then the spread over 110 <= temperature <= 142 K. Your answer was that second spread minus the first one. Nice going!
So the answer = -1.2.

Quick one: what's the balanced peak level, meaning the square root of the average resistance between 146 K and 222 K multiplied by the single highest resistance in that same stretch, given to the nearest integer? 34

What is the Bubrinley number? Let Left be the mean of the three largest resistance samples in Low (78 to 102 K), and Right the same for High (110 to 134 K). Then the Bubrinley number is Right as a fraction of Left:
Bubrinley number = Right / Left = 1.02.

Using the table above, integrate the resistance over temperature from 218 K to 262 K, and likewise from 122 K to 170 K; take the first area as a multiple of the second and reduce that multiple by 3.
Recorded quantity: -2.2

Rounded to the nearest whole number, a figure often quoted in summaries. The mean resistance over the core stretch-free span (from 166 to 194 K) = 27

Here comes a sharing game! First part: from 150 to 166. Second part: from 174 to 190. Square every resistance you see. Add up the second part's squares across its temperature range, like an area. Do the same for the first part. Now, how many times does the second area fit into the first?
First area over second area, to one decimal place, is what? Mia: 2.4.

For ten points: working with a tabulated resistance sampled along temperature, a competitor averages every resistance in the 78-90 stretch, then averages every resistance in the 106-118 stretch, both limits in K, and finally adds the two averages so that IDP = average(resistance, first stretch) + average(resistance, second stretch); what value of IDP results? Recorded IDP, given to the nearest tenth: 50.9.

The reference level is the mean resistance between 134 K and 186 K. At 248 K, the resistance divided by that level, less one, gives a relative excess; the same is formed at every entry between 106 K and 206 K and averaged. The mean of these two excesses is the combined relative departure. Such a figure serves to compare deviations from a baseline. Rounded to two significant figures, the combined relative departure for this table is -0.097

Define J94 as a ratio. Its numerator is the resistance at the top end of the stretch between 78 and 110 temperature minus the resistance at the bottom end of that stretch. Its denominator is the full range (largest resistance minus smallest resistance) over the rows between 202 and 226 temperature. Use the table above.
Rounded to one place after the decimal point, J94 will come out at -3.9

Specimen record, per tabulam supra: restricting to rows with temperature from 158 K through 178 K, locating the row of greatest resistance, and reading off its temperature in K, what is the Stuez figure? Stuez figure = 160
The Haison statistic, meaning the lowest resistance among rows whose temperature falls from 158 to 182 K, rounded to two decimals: 24.22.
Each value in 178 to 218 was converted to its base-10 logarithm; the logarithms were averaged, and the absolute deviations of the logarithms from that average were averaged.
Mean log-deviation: 0.04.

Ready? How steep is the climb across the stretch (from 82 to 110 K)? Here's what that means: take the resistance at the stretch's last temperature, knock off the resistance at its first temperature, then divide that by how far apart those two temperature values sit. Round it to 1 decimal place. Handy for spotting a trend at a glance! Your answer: -0.6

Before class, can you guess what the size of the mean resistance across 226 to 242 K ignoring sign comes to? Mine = 26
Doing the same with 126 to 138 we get 30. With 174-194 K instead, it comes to 24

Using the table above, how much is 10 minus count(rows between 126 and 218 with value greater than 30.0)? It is -1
